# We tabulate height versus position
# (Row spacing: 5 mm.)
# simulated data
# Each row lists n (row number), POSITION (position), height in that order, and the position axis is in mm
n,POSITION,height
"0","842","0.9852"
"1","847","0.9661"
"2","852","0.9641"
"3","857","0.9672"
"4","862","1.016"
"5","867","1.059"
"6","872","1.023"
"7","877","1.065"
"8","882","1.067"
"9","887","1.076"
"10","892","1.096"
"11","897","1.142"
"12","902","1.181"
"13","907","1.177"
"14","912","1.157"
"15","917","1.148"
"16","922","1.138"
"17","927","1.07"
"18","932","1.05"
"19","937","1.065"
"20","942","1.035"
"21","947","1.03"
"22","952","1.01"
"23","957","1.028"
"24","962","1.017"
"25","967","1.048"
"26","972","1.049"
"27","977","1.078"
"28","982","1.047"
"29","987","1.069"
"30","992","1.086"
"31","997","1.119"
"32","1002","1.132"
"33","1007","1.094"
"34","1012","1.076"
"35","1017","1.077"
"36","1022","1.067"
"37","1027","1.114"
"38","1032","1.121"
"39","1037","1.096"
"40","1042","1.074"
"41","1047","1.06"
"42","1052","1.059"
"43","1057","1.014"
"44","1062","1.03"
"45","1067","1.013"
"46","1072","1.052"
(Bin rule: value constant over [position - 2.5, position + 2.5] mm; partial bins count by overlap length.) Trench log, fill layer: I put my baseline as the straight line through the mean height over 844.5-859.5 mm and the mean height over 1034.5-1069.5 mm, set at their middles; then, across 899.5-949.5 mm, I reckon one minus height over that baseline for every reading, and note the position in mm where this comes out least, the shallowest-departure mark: 902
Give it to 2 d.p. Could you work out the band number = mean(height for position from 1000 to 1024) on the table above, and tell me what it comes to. 1.09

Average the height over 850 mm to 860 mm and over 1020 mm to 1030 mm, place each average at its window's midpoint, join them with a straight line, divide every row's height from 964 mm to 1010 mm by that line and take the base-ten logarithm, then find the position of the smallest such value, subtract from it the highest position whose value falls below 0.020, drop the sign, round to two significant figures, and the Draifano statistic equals 25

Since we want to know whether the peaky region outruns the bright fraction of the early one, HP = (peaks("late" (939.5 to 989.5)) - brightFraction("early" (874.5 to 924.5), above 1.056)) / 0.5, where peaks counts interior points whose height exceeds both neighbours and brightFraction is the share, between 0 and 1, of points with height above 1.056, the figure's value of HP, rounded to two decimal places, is 2.00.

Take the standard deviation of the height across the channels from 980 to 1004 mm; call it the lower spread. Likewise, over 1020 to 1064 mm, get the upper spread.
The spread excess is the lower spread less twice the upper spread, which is -0.036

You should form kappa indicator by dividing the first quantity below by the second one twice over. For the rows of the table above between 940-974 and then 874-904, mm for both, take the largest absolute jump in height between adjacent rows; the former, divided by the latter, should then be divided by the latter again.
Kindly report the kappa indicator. 15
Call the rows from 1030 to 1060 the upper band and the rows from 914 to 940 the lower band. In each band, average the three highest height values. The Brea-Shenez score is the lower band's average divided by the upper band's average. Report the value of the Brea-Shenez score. 1.02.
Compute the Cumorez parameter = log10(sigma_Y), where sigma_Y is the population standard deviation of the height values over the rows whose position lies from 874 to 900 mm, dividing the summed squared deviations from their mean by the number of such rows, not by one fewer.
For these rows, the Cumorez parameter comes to -1.54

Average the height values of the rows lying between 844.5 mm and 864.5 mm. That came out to 0.98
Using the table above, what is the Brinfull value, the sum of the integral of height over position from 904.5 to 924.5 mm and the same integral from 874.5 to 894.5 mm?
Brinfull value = 44.6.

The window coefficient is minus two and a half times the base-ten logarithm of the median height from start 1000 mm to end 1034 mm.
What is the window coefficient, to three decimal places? -0.098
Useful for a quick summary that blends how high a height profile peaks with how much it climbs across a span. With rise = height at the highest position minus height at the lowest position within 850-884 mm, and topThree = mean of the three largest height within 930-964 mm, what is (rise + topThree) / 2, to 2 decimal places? 0.58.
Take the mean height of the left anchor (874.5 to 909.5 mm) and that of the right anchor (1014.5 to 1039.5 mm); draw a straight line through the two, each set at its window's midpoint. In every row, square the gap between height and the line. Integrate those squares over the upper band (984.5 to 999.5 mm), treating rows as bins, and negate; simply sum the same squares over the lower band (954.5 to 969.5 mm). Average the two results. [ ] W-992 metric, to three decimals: 0.004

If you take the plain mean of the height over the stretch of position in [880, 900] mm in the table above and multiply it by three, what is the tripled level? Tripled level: 3.29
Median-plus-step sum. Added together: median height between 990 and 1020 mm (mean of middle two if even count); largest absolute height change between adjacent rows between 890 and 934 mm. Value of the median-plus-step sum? 1.16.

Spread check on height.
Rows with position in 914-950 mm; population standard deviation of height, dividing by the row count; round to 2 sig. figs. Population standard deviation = 0.044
